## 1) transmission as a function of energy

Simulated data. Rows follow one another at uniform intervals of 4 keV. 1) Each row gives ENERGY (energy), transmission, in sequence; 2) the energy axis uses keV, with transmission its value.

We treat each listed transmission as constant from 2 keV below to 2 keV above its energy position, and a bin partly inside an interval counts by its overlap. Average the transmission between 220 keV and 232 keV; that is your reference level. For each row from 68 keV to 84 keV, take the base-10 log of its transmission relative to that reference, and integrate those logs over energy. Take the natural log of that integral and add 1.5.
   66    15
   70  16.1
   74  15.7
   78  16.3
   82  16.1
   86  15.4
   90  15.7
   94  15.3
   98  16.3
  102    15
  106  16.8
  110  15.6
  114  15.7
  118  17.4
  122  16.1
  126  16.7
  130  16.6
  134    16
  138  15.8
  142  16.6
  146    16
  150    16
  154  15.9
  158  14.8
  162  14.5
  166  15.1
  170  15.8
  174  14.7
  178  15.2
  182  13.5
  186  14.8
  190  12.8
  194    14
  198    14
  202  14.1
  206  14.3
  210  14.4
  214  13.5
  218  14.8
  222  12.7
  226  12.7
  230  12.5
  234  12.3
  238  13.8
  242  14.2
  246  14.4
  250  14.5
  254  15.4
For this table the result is 2.0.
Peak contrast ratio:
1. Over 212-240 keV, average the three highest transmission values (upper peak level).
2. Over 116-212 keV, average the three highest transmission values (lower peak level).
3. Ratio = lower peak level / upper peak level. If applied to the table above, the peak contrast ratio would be 1.20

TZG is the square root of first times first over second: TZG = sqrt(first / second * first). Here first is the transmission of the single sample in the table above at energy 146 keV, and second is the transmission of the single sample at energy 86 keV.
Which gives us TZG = 4.1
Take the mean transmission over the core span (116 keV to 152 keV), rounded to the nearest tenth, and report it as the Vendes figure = 16.4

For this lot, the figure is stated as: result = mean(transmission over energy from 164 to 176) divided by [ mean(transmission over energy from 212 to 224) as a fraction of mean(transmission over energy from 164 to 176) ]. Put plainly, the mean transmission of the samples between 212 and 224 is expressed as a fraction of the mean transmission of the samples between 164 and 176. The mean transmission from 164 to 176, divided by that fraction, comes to 16.9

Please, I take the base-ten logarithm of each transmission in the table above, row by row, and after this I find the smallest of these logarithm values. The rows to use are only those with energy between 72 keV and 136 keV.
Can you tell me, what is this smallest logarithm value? 1.18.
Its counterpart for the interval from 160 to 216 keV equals 1.11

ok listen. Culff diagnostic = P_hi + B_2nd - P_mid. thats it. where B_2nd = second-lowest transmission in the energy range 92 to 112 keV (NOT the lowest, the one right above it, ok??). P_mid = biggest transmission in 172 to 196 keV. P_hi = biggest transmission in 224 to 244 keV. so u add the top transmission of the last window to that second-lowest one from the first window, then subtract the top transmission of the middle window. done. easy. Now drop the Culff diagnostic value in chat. 14.3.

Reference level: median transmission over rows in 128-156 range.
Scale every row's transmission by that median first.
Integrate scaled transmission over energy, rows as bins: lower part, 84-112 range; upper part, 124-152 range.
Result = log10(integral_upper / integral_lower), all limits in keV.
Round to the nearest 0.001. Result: 0.014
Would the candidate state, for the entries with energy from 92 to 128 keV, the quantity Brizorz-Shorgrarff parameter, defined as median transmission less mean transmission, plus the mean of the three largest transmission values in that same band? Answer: 17.0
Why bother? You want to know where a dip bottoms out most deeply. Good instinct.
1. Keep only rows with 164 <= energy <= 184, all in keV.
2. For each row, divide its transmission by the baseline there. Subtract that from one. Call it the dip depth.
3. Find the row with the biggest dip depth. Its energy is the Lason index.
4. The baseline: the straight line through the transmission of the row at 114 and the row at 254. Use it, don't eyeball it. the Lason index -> 182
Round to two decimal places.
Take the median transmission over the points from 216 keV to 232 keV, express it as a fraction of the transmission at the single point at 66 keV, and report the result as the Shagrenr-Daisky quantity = 0.85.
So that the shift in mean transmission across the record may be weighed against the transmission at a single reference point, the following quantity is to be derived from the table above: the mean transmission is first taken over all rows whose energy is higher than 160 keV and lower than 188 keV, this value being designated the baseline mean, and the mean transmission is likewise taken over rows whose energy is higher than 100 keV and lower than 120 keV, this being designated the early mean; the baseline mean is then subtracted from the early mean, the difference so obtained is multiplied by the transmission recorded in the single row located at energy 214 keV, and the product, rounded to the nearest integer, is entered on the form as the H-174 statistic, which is 18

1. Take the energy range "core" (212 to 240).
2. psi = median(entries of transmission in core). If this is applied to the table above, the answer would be 12.7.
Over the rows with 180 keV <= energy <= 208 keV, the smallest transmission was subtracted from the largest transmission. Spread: 2.00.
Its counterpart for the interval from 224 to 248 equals 2.10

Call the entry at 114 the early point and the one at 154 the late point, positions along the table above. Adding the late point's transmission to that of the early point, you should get 31.6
